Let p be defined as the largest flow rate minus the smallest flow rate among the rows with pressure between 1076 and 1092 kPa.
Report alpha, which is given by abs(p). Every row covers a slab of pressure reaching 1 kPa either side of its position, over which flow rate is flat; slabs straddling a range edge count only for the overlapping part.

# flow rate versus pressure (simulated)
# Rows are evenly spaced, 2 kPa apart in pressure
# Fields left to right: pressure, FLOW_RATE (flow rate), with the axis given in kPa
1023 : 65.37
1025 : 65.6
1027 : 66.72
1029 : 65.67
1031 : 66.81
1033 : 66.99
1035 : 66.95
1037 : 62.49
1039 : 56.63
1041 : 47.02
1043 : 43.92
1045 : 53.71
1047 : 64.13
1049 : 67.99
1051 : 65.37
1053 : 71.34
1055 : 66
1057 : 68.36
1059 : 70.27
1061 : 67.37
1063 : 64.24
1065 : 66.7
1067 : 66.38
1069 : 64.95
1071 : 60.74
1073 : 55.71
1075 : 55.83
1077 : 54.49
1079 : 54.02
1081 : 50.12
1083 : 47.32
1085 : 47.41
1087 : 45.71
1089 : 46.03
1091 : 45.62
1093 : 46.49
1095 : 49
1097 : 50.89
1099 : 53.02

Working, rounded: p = 9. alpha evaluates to 9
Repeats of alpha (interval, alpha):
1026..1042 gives 20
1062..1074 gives 11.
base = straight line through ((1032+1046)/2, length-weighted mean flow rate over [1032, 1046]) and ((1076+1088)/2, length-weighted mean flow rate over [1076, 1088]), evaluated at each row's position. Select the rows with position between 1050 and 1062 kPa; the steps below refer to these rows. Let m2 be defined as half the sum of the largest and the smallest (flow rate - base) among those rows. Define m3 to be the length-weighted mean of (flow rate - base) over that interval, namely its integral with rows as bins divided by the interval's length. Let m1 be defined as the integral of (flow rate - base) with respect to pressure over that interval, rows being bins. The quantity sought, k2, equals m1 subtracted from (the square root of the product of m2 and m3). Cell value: -155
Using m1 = 169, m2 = 13.6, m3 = 14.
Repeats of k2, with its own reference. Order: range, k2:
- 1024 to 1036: -90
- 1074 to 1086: -15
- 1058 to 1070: -153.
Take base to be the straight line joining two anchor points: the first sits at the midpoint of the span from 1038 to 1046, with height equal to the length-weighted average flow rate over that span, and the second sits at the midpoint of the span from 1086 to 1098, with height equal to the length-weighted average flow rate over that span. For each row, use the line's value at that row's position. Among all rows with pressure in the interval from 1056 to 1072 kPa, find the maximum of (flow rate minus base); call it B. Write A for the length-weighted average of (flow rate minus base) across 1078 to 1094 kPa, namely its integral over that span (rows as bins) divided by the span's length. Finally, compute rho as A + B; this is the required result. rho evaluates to 21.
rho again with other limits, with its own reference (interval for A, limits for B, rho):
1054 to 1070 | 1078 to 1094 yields 24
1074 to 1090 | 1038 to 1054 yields 24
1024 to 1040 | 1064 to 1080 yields 32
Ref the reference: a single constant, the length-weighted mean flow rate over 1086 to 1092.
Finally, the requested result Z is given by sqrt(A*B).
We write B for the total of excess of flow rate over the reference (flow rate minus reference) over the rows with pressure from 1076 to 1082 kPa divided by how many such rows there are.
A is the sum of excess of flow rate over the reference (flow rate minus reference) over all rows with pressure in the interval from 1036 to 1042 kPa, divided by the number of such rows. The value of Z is 8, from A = 10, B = 7.1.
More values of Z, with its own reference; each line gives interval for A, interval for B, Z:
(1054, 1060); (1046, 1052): 21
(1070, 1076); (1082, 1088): 3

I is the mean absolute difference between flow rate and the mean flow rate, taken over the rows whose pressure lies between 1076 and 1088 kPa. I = 3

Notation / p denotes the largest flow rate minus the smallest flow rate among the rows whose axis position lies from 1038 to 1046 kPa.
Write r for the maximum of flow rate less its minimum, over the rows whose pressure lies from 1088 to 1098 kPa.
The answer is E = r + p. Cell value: 18.0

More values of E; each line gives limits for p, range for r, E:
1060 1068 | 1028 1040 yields 13.5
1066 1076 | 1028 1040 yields 21.0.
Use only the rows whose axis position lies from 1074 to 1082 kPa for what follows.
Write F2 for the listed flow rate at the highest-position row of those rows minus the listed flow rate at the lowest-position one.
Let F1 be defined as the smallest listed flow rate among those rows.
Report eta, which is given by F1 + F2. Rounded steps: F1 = 50.12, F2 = -6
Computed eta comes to 44.4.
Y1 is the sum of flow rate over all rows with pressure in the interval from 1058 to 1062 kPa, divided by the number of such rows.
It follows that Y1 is 69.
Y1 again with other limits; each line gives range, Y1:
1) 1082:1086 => 47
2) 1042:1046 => 49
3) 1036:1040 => 60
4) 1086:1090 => 46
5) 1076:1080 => 54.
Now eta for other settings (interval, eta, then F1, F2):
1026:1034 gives 65.9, 65.67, 0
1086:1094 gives 46.4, 45.62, 1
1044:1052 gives 65.4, 53.71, 12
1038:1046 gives 41.0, 43.92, -3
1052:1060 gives 64.9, 66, -1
